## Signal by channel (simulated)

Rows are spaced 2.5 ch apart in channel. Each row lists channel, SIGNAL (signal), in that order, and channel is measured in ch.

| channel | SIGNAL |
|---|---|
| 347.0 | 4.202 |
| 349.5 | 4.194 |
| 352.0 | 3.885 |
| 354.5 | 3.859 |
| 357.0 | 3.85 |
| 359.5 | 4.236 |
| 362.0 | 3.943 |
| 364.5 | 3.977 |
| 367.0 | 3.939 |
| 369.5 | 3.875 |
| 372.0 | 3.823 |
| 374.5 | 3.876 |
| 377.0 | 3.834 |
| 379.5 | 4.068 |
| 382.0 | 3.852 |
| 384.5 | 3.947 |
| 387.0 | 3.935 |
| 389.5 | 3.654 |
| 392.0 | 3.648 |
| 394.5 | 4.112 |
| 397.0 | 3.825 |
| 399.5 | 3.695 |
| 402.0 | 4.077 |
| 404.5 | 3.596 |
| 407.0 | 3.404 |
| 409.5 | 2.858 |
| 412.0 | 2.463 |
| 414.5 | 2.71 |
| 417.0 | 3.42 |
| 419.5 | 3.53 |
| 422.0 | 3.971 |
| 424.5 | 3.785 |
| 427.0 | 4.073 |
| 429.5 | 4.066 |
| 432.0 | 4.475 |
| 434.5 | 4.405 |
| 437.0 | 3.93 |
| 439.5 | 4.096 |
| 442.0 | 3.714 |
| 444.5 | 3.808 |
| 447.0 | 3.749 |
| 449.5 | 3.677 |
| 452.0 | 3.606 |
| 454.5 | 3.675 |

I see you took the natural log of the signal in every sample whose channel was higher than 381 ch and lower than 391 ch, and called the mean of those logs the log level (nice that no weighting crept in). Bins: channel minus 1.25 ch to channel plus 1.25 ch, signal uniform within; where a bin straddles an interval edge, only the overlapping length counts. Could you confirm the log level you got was 1.35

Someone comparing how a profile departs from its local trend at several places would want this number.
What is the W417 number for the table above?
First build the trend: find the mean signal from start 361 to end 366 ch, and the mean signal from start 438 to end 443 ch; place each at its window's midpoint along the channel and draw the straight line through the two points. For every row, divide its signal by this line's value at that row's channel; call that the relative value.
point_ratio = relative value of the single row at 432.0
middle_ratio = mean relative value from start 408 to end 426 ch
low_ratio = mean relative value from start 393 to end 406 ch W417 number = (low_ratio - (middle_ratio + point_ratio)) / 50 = -0.020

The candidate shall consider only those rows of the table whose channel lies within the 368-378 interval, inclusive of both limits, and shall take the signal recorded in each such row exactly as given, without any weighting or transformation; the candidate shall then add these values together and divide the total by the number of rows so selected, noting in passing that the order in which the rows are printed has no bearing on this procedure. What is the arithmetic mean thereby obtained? 3.85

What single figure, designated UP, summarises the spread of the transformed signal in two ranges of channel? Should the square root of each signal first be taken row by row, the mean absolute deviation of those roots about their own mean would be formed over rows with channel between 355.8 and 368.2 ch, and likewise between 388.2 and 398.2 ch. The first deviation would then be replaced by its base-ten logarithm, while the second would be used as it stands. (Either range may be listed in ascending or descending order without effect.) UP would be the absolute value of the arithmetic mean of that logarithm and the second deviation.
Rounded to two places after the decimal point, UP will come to 0.79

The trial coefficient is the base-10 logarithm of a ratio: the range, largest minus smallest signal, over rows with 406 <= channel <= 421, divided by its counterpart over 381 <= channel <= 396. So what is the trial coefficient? 0.362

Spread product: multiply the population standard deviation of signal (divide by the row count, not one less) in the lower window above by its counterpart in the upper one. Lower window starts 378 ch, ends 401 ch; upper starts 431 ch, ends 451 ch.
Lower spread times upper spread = 0.047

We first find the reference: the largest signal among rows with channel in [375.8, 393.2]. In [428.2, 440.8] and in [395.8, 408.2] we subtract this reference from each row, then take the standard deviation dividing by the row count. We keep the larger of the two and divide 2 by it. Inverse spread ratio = 8.9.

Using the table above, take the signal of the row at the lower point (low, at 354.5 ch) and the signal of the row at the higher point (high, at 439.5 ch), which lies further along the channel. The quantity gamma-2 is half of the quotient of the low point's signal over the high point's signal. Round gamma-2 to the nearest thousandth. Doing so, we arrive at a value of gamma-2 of 0.471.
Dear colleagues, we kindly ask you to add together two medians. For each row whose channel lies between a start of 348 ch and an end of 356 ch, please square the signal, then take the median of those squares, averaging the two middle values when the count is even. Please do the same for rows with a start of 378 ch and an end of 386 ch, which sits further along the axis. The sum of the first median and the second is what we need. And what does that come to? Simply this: 30.7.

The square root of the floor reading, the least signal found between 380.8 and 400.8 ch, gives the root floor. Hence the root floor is 1.91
